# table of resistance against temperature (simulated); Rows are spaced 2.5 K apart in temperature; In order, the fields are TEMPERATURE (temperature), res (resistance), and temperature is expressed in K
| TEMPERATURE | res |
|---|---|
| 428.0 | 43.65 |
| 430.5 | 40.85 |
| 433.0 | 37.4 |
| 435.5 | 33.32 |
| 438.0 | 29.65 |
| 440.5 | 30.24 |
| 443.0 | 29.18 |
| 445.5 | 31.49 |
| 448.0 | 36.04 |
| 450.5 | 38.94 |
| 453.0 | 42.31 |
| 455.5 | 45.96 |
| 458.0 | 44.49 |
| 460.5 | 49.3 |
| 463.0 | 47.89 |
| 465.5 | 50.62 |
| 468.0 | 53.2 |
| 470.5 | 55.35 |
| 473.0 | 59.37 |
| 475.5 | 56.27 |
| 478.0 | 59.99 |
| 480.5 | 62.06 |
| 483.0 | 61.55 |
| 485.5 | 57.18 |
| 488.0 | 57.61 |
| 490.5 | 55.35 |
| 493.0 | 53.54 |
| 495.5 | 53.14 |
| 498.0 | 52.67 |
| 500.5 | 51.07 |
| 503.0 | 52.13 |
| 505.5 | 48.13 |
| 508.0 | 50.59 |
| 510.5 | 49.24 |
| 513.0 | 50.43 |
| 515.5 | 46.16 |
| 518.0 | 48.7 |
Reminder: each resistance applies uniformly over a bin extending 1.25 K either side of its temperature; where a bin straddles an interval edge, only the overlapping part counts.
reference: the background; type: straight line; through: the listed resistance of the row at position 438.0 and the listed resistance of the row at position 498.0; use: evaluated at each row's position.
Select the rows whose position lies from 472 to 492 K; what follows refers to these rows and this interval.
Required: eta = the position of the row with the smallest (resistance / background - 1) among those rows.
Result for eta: 490.5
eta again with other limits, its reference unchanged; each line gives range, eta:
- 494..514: 510.5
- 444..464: 445.5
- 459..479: 463.0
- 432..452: 443.0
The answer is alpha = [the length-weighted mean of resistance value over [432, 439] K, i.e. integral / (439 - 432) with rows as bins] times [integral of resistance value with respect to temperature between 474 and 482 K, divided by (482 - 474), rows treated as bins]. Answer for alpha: 1991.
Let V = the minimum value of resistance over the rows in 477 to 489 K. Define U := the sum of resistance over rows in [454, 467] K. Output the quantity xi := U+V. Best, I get 295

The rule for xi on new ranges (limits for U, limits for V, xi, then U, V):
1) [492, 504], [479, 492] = 318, 263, 55.35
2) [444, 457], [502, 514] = 243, 195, 48.13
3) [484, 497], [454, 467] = 321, 277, 44.49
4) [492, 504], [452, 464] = 305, 263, 42.31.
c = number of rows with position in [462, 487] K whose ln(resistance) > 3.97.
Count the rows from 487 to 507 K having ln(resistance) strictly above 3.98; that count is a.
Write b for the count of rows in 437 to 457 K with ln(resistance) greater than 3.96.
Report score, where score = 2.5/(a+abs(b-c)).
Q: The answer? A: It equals 0.23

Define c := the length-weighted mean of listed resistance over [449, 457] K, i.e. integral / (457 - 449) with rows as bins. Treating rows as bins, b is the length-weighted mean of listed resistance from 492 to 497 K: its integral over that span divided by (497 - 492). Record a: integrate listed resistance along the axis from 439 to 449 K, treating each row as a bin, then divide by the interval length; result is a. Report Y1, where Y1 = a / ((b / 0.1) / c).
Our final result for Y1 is 2.5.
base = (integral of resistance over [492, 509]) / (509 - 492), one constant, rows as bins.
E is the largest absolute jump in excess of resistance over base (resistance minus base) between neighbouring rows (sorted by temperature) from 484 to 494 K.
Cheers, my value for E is 2.26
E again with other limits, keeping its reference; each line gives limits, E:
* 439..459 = 4.55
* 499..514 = 4.00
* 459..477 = 4.02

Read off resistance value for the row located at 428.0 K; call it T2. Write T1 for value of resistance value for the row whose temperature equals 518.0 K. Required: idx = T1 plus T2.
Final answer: 92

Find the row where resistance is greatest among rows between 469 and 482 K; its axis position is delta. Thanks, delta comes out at 480.5 K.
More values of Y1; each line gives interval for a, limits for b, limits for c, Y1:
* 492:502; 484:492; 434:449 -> 2.9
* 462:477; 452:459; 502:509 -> 6.1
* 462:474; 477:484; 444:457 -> 3.4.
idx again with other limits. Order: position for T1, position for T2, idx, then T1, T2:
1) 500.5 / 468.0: 104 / 51.07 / 53.2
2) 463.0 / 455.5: 94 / 47.89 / 45.96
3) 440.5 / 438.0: 60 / 30.24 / 29.65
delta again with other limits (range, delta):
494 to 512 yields 495.5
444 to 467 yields 465.5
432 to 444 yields 433.0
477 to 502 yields 480.5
